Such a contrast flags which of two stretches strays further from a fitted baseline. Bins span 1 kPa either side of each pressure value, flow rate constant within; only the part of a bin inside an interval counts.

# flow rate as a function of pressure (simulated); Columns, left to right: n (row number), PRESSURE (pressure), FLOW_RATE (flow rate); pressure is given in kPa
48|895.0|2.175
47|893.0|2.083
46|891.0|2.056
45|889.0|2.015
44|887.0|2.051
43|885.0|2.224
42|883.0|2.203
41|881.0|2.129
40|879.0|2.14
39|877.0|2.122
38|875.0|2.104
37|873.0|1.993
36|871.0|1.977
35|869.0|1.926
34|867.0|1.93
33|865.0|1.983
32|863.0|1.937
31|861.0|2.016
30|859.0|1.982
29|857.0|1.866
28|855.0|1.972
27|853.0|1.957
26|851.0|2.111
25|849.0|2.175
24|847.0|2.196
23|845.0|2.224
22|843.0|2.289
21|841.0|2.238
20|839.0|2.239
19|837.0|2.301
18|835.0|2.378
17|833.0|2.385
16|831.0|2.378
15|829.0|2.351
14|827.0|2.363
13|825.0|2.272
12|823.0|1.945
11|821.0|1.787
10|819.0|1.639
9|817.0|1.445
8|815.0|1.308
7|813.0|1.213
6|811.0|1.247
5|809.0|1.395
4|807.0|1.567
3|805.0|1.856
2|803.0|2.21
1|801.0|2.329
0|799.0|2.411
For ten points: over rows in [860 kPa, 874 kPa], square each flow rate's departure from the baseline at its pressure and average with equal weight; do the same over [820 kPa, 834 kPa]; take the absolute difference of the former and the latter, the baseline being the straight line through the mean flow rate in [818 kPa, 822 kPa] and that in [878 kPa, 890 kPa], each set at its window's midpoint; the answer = 0.24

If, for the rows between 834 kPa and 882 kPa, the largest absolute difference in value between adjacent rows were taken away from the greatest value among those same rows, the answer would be 2.22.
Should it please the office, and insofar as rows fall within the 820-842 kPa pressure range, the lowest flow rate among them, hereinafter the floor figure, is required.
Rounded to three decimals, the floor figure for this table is 1.787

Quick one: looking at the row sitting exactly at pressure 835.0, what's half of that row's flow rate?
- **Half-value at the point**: 1.19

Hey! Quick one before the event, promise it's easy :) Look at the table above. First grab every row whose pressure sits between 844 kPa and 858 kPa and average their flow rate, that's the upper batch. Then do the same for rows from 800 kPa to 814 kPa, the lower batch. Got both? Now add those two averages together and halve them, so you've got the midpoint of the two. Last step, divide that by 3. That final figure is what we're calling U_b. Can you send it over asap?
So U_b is 0.63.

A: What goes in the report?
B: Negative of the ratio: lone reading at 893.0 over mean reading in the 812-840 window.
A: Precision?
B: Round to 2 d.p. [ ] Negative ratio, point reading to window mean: -1.04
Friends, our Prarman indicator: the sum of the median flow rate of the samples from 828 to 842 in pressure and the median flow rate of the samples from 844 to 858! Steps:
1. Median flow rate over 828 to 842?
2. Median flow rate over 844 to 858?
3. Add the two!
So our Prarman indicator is 4.5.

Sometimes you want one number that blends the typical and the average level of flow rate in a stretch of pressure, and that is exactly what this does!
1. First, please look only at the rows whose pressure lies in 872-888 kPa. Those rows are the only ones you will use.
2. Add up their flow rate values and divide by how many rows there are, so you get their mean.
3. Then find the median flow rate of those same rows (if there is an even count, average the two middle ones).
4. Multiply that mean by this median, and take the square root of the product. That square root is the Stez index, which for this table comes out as 2.1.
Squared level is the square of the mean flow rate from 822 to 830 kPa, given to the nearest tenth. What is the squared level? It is 5.0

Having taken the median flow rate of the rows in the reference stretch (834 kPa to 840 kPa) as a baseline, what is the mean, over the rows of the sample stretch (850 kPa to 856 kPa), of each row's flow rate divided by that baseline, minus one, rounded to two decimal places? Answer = -0.13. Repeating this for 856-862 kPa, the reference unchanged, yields -0.15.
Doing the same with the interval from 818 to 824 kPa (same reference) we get -0.22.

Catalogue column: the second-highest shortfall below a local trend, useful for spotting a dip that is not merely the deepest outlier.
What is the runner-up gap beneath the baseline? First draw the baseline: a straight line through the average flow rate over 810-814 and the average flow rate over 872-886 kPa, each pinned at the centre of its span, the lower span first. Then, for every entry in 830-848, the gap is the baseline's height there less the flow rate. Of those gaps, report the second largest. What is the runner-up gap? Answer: -0.55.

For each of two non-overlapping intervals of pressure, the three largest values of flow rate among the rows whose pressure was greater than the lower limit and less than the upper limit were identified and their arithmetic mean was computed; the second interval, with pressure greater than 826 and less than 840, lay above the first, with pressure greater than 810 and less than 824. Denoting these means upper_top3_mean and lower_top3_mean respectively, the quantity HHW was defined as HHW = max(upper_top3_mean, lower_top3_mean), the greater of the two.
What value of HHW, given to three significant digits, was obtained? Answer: 2.38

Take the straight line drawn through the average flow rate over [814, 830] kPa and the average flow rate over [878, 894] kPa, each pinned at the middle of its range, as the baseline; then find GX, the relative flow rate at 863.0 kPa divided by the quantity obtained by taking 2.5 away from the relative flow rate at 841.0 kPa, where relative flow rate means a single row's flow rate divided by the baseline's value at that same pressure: -0.703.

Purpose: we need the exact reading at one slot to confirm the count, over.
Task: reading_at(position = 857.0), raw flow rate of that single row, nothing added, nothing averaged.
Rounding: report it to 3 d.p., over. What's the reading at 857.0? 1.866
